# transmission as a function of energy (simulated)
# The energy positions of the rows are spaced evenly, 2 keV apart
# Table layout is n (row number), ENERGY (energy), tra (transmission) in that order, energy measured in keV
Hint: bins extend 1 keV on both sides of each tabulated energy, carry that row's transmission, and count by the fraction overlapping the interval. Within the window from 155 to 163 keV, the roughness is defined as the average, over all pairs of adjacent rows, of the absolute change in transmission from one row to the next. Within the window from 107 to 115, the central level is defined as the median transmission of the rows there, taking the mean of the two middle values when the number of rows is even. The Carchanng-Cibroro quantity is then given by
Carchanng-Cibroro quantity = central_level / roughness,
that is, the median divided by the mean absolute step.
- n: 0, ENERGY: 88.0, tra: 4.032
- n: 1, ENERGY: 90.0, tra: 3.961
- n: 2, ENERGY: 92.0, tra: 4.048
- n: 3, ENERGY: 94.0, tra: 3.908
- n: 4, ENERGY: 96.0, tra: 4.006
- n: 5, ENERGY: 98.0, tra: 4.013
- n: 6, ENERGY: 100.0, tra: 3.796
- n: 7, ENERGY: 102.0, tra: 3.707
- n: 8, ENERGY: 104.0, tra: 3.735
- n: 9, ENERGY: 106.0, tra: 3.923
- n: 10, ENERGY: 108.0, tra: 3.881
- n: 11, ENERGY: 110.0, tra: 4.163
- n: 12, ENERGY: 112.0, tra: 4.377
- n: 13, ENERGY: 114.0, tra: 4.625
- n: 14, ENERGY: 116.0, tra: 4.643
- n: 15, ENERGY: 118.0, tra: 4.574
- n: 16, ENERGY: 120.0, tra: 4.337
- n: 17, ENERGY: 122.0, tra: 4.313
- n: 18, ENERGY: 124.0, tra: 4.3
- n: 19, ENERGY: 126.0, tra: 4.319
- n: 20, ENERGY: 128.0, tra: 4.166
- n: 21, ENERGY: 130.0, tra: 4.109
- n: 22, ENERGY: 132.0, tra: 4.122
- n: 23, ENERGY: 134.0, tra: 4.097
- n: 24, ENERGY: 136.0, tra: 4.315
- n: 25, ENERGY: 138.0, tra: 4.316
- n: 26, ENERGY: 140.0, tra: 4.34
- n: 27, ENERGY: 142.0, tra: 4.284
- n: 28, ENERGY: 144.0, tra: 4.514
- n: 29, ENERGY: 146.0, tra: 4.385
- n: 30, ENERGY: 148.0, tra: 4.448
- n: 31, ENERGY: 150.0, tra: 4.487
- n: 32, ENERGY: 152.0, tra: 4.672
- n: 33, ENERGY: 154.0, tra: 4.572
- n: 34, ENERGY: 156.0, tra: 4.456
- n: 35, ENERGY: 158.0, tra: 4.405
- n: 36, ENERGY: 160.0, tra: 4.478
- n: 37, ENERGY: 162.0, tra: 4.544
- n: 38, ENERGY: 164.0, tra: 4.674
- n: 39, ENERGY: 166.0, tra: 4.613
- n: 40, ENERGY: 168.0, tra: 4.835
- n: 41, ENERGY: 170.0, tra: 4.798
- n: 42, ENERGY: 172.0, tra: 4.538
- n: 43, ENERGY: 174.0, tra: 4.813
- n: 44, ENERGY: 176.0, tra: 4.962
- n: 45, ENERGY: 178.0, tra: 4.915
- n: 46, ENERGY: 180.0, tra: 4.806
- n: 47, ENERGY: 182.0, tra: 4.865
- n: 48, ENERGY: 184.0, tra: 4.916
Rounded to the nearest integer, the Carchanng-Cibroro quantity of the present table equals 67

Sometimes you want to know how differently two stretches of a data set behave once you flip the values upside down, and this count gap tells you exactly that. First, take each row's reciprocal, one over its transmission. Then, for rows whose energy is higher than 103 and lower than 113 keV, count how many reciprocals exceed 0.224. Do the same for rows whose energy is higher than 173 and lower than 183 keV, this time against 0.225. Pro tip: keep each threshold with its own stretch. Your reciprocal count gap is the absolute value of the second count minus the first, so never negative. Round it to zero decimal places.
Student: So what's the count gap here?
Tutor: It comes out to 5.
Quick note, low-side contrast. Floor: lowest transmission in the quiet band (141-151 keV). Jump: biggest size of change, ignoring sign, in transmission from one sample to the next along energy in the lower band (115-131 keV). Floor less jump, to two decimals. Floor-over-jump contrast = 4.05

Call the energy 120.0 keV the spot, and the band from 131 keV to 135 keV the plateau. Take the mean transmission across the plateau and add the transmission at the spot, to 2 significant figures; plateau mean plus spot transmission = 8.4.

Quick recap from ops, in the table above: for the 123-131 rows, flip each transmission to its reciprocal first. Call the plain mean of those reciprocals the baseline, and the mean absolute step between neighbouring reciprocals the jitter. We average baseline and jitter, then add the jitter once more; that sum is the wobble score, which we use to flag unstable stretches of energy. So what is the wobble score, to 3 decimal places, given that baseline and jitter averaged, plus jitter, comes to 0.125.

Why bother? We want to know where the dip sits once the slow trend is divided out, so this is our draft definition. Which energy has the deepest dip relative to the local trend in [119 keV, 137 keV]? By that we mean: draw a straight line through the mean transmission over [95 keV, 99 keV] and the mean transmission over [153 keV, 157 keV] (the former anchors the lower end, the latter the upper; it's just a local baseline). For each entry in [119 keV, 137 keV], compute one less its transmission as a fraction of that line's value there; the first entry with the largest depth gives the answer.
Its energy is 134.0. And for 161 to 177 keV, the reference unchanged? 172.0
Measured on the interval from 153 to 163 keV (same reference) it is 158.0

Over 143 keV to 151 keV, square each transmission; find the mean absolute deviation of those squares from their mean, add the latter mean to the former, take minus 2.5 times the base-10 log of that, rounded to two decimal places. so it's -3.27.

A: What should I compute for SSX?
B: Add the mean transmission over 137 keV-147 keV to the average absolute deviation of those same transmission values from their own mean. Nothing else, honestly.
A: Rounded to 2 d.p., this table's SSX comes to 4.43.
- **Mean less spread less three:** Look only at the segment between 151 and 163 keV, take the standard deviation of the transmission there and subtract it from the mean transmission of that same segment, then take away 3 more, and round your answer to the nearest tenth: 1.4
